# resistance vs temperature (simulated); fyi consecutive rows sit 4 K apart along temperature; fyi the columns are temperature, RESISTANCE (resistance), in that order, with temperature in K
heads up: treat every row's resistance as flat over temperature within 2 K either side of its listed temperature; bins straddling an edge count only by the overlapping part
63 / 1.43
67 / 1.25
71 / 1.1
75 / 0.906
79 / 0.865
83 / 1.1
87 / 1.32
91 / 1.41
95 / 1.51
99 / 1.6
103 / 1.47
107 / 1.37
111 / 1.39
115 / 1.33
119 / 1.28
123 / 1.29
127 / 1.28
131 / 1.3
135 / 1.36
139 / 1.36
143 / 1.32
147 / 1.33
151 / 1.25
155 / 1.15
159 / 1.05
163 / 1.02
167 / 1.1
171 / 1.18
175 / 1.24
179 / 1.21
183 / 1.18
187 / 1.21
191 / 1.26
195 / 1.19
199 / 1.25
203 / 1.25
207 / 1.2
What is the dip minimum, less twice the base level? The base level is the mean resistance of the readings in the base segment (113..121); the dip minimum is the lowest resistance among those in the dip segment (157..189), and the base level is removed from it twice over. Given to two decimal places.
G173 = -1.59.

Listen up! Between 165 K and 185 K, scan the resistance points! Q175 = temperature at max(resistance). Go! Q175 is 175 K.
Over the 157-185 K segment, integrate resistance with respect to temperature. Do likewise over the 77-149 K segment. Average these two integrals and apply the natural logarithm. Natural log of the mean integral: 4.15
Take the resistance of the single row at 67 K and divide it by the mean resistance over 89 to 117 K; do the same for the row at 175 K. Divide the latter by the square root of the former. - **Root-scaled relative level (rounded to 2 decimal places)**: 0.92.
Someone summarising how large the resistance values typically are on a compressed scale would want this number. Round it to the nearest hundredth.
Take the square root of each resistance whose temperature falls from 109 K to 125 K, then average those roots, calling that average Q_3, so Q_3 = 1.15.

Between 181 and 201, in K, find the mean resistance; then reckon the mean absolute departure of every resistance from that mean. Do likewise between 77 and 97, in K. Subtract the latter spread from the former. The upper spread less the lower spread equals -0.18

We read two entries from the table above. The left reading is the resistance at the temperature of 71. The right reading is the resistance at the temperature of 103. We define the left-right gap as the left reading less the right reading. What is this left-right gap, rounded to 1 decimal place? -0.4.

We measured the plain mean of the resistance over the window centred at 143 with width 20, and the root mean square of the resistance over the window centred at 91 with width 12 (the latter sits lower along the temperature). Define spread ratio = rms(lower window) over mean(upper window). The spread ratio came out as 1.07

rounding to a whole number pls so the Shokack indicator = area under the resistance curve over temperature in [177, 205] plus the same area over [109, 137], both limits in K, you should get 71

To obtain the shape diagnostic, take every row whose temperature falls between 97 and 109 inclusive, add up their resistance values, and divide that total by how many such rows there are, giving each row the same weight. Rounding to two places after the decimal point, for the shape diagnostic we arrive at 1.48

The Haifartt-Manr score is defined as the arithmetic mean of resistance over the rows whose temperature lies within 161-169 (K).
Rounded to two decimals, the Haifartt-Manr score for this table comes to 1.06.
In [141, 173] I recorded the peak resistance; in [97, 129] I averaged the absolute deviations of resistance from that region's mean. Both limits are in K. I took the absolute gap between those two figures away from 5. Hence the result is 3.75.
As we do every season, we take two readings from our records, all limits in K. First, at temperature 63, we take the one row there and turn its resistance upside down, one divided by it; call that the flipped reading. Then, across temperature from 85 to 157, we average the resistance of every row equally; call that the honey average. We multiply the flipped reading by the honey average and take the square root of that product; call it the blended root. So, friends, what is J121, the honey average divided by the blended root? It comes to 1.4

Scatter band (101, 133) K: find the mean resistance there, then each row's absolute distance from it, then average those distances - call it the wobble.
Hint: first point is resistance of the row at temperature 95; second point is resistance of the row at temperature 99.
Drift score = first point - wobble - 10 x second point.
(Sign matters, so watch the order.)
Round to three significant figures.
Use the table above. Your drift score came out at -14.5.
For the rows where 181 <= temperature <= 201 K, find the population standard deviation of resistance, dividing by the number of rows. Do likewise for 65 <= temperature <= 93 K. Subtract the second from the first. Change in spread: -0.16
